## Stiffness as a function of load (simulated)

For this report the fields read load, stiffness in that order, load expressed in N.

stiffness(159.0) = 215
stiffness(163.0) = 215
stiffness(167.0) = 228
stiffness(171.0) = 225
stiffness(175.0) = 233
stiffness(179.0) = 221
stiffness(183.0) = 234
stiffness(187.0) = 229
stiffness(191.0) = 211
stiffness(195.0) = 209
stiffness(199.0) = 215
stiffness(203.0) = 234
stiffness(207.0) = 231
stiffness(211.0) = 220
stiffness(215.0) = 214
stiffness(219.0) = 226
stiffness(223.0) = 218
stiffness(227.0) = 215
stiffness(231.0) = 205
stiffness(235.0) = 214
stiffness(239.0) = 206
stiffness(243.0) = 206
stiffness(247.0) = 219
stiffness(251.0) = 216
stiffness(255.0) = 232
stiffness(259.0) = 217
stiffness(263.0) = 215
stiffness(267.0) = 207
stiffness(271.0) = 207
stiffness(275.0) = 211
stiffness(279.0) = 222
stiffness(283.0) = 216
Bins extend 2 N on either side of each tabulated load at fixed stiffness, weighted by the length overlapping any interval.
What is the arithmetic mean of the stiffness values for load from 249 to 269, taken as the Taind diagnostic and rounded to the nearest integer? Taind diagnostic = 217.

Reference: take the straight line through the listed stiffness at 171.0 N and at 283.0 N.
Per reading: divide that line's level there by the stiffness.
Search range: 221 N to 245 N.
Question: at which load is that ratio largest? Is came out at 231.0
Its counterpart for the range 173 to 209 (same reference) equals 195.0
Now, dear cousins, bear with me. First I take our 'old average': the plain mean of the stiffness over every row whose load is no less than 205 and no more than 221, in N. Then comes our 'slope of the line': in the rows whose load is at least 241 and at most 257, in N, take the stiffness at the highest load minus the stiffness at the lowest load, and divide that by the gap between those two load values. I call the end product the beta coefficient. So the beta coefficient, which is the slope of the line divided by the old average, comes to 0.010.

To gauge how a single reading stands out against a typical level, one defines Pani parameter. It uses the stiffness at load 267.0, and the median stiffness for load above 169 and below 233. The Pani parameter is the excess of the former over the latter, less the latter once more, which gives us -234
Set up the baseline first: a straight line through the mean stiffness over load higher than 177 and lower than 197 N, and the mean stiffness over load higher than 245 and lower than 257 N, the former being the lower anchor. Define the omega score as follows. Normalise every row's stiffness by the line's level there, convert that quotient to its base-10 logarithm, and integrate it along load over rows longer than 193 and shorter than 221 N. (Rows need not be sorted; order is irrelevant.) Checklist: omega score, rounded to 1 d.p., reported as 0.0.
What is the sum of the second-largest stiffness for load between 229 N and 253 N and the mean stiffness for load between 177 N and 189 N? 444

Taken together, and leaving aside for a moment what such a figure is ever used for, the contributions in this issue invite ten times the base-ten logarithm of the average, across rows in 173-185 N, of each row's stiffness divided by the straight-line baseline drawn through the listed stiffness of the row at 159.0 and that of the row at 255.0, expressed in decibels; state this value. 0.2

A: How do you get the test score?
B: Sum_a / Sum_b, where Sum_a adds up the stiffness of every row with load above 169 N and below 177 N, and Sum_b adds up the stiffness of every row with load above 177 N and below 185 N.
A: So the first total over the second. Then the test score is 1.01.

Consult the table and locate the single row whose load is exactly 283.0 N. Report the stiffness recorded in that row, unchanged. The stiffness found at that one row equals 216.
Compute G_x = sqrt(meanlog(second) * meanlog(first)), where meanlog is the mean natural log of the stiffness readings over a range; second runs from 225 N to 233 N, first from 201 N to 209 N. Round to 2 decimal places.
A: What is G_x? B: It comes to 5.40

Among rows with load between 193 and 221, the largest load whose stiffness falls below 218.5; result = 215.0 N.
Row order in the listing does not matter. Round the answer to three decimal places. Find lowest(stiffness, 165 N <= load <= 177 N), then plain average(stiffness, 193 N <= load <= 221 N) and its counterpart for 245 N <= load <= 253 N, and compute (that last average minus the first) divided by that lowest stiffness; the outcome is -0.017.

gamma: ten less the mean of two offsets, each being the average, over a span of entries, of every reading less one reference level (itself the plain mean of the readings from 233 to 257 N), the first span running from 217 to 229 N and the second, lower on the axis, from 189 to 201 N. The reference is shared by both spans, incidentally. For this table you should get 10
